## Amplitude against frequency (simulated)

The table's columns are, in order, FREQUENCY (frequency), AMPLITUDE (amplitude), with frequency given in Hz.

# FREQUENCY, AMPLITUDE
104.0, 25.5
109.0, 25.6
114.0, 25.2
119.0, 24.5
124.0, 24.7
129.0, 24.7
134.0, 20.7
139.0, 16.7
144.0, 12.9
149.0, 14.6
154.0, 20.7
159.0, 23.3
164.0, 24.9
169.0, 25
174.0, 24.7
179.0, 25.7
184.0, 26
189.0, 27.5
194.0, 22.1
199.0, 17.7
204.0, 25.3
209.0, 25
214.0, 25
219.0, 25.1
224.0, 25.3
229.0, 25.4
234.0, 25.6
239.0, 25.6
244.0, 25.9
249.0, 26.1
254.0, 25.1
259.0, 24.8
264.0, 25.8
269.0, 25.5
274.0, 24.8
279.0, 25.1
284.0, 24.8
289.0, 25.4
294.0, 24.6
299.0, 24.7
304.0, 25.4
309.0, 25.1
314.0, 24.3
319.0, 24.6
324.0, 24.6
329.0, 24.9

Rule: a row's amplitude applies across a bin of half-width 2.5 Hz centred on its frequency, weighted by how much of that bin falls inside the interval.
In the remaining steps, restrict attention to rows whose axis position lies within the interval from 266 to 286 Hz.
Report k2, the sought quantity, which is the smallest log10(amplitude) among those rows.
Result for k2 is 1.394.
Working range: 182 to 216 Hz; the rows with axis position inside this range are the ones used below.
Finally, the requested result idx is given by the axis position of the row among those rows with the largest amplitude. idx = 189.0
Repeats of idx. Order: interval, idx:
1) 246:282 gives 249.0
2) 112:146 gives 114.0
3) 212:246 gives 244.0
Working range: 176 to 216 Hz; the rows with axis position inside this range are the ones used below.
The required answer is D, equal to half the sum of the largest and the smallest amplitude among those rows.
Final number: 22.6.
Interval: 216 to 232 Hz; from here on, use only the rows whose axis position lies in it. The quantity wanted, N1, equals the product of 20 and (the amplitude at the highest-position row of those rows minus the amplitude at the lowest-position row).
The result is 6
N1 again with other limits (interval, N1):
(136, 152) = -42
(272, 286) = 0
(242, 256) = -16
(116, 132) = 4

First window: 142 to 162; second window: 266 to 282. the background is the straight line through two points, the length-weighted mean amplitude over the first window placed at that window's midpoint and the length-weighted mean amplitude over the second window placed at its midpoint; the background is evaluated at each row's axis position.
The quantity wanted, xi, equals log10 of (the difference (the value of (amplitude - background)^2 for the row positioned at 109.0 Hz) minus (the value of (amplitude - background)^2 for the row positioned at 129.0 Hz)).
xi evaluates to 1.6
